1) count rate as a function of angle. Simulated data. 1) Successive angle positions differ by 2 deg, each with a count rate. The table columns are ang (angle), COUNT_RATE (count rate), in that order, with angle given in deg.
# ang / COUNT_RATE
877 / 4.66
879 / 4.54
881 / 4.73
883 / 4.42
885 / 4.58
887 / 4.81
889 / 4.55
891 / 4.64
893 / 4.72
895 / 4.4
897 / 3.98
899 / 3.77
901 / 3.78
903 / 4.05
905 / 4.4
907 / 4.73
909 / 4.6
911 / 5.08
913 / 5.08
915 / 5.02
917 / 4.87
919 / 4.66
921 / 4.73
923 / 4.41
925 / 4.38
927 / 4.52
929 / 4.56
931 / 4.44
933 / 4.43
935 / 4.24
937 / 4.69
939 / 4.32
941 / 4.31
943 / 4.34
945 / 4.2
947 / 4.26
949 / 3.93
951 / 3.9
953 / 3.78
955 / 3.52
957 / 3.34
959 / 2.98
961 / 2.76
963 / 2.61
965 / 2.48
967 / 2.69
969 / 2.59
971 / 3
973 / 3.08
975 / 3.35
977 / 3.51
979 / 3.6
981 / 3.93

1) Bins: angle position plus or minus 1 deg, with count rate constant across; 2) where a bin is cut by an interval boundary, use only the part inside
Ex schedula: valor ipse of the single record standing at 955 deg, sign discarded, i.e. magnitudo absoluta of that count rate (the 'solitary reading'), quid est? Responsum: 3.5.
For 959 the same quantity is 3.0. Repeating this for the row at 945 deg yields 4.2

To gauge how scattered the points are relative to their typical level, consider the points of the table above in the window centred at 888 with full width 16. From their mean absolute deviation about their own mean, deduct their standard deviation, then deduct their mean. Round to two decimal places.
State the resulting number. -4.63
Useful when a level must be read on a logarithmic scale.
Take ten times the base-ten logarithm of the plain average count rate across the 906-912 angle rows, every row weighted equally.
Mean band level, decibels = 6.82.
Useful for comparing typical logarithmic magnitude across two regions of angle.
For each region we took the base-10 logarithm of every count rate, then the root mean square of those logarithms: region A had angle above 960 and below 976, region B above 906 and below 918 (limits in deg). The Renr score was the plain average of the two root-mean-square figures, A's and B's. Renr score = 0.57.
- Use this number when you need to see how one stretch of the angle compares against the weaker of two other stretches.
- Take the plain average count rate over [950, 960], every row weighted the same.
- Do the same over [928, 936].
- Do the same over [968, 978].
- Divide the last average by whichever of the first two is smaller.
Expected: 0.89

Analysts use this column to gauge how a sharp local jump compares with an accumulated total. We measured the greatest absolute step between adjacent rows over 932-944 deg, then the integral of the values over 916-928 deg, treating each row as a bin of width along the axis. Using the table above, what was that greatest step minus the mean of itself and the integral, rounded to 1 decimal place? -27.3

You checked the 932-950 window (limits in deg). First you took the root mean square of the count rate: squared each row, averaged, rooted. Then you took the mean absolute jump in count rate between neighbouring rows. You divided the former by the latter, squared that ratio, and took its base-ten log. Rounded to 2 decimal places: 2.68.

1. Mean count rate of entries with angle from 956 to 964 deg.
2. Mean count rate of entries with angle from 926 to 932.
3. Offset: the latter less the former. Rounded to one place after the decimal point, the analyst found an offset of 1.6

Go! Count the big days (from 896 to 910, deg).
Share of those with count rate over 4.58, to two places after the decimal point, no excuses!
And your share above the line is 0.29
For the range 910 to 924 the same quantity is 0.86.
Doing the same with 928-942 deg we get 0.14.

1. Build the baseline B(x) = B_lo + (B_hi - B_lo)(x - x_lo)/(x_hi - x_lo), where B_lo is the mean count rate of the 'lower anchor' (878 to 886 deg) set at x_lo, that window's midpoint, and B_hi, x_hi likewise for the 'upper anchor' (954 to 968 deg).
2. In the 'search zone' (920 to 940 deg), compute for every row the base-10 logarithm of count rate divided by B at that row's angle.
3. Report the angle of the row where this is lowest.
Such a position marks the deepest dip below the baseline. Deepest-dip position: 923 deg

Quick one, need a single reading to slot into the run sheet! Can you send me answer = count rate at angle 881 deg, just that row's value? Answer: 4.73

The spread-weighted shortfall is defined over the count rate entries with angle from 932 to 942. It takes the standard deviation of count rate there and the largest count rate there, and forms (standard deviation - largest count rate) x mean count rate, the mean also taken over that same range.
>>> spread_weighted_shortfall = -20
